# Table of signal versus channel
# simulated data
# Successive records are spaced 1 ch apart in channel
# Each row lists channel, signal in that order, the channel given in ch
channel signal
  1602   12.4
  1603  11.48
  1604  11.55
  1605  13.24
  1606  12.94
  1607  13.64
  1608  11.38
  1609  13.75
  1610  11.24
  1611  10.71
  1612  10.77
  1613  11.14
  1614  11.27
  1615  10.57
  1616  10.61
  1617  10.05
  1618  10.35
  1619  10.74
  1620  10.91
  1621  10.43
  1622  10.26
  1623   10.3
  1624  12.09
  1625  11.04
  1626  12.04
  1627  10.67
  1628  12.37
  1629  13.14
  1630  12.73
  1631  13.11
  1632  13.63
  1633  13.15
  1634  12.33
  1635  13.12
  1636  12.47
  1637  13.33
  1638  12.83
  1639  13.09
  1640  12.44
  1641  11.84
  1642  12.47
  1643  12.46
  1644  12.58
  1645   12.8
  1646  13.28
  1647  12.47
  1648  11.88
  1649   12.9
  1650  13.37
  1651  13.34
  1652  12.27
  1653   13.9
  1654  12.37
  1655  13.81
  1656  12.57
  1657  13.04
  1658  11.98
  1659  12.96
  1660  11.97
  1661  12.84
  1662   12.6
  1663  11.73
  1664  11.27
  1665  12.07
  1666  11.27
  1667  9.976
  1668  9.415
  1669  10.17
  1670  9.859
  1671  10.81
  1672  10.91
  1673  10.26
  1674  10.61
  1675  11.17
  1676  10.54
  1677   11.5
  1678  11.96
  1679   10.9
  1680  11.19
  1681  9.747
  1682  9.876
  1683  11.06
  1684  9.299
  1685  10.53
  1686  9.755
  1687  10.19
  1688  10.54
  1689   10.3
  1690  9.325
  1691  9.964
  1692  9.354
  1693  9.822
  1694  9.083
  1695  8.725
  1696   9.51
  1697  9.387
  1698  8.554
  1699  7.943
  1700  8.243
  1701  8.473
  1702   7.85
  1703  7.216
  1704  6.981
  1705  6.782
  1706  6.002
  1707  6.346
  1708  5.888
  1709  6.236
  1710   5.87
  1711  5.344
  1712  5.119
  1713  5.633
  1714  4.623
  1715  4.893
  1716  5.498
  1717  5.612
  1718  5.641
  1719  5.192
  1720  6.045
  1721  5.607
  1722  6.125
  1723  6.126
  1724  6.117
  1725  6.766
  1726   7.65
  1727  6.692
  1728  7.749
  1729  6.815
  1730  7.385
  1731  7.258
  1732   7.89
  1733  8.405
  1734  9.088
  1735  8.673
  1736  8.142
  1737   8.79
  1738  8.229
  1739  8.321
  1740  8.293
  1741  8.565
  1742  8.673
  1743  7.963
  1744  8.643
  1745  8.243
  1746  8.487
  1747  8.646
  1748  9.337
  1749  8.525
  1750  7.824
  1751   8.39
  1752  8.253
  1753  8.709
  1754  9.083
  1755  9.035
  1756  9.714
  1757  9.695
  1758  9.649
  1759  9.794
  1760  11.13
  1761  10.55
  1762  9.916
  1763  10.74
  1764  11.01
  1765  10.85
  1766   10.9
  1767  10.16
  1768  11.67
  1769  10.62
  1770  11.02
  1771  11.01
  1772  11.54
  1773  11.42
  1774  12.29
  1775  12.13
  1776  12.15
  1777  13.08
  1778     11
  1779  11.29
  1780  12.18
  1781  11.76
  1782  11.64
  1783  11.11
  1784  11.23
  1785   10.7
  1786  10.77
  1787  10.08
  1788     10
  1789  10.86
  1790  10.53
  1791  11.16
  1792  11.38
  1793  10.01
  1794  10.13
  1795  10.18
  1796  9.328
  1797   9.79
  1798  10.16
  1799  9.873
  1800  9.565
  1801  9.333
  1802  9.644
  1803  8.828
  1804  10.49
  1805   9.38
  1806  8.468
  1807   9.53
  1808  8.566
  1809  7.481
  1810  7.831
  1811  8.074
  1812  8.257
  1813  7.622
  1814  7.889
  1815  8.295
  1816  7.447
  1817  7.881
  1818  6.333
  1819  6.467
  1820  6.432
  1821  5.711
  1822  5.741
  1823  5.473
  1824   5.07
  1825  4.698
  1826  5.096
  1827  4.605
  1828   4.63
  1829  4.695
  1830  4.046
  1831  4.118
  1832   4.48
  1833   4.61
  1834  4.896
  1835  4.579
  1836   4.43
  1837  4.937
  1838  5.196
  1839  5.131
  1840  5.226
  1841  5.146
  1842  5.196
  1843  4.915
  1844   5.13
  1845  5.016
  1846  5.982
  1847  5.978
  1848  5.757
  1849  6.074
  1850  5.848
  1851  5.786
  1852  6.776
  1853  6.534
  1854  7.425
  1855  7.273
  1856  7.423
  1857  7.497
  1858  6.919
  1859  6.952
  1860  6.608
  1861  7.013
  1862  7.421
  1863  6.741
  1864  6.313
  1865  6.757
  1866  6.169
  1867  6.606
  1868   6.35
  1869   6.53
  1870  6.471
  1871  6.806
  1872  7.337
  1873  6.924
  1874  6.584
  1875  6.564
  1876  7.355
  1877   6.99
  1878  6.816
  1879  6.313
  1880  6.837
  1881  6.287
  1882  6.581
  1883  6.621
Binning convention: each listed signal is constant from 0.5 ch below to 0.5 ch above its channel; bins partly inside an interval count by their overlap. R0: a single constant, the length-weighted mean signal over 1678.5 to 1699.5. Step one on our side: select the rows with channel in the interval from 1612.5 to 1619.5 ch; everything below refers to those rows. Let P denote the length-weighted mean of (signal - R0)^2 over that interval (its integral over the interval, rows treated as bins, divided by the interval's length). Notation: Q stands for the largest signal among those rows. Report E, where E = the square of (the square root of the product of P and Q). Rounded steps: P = 1.0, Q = 11.27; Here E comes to 11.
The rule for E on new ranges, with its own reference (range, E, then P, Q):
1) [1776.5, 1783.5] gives 56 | 4.3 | 13.08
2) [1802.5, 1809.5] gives 15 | 1.4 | 10.49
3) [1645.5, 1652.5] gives 126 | 9.4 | 13.37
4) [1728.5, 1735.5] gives 36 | 4.0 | 9.088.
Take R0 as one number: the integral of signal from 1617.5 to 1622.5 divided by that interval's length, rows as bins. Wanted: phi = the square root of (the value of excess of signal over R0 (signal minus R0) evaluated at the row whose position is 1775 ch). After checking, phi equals 1.3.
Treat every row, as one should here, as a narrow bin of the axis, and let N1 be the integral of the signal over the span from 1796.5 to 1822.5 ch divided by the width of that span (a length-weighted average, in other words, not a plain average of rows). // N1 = 8.3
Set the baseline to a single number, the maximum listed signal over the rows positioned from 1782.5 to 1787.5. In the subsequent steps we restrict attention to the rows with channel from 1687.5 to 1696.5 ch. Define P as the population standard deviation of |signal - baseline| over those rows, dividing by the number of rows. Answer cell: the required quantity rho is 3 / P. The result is 5.5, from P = 0.55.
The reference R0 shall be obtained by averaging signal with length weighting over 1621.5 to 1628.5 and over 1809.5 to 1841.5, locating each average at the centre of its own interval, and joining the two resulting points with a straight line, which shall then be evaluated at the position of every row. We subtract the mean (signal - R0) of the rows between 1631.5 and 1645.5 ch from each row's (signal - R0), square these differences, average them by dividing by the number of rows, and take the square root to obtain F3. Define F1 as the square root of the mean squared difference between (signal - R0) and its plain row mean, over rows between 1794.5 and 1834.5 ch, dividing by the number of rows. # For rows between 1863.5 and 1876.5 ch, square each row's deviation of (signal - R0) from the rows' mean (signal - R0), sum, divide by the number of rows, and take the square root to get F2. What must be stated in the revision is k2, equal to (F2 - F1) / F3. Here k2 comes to -3.2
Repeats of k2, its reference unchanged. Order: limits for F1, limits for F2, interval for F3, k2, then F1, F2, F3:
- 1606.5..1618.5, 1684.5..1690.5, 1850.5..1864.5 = -1.3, 1.1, 0.42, 0.50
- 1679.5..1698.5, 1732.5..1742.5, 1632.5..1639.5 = -0.9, 0.6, 0.27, 0.36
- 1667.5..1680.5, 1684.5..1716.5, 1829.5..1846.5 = 1.5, 0.7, 1.63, 0.57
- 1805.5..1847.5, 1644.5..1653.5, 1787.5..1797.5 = -1.1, 1.2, 0.62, 0.57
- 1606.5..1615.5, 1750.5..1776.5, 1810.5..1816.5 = 0.7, 1.1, 1.32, 0.30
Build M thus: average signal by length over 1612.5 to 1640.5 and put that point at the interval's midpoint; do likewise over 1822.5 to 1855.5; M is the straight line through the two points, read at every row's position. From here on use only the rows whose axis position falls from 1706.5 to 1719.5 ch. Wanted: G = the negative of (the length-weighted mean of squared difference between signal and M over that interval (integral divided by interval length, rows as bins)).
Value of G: -13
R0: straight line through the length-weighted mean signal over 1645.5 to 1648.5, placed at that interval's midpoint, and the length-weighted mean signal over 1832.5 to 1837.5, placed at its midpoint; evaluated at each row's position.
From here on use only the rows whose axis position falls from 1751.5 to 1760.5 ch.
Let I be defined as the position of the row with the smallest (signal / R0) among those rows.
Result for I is 1752 ch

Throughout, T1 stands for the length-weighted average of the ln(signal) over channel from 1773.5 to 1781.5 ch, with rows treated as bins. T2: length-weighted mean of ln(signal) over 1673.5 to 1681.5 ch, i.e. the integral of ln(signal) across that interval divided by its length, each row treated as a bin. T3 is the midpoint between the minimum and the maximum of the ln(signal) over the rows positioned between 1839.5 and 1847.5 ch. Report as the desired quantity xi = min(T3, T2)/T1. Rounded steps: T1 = 2.5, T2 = 2.39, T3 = 1.7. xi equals 0.68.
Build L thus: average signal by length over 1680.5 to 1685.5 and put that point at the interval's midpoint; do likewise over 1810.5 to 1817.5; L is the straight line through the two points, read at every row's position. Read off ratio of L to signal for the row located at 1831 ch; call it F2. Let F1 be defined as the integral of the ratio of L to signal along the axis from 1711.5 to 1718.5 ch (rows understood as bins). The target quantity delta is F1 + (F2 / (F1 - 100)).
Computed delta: 13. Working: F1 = 12.7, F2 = 1.86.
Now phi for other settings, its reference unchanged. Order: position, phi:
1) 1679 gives 0.6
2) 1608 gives 0.9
